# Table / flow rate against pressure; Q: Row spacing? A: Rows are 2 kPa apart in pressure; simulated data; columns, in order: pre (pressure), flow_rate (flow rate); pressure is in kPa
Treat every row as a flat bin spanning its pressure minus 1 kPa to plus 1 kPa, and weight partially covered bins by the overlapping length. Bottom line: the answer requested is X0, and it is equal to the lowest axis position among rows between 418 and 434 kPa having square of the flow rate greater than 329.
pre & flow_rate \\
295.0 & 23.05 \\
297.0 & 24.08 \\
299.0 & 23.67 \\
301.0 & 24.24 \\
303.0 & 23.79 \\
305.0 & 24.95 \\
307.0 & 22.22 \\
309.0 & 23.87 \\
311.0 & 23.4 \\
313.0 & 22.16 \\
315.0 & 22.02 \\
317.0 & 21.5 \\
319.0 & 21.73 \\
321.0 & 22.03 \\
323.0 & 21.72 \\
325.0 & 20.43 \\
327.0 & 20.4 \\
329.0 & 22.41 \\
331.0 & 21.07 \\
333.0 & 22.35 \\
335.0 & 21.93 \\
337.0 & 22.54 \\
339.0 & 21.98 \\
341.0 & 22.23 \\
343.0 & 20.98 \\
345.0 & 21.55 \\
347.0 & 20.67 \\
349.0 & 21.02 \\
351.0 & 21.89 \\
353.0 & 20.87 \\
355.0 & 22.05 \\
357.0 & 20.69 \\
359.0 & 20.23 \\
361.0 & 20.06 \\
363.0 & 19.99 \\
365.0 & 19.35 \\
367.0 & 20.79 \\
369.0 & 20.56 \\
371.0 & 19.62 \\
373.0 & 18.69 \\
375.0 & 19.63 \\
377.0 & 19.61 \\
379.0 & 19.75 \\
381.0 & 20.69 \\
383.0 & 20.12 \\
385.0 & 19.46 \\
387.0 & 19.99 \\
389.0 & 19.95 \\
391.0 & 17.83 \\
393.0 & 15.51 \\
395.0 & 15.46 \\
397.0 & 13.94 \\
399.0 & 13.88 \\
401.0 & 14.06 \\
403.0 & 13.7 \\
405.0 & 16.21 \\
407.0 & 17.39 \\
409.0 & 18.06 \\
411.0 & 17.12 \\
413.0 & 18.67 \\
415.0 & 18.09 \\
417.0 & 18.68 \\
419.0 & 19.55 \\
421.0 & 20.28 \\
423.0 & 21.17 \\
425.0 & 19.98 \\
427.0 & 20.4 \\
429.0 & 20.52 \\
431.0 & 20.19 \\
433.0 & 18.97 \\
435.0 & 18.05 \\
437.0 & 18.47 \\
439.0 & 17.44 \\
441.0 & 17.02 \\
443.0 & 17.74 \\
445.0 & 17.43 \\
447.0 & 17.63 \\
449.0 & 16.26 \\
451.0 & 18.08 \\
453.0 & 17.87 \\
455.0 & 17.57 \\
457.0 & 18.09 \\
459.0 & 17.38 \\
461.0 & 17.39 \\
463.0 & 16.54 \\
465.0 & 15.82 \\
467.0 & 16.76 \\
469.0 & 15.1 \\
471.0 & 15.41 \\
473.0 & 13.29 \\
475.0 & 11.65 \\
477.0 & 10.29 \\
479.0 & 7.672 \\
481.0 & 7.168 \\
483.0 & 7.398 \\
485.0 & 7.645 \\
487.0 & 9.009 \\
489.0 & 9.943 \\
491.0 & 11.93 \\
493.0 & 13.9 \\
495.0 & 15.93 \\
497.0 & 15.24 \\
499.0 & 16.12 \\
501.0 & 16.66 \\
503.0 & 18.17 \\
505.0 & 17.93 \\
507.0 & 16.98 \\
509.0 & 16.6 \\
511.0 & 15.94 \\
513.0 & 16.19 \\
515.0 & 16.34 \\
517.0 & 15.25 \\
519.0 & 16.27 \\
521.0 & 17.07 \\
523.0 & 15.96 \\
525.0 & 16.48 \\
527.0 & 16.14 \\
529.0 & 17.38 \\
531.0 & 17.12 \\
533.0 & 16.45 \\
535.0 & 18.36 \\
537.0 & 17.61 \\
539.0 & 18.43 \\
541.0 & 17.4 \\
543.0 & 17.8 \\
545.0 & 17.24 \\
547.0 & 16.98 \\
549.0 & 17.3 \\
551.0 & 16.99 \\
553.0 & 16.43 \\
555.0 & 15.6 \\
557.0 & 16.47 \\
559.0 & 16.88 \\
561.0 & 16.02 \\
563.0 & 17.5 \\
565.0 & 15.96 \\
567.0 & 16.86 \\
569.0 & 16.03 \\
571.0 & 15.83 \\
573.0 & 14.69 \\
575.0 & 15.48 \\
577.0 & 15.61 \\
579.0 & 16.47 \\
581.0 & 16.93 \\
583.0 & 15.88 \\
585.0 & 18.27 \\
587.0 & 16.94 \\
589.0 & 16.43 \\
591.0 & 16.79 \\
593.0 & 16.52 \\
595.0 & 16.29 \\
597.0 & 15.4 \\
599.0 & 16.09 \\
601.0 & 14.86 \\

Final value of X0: 419.0 kPa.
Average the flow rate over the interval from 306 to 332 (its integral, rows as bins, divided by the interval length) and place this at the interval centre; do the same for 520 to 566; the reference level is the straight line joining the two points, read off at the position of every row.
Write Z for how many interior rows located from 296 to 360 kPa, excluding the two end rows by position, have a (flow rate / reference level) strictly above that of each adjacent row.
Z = 11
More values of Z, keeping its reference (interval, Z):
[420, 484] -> 10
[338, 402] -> 7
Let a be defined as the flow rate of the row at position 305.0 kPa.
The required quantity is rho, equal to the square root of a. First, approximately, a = 24.95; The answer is 5.0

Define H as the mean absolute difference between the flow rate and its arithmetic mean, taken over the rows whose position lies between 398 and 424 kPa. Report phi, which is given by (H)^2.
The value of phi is 3.61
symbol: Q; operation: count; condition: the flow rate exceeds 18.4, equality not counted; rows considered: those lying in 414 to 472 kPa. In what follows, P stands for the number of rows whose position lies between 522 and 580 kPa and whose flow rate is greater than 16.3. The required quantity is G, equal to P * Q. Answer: 190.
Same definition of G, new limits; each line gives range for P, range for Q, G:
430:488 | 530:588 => 17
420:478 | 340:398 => 550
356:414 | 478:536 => 0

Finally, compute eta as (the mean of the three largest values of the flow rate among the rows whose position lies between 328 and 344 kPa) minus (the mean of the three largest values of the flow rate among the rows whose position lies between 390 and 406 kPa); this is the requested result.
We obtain 6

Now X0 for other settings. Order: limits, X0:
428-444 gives 429.0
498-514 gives 503.0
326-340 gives 327.0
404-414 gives 413.0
